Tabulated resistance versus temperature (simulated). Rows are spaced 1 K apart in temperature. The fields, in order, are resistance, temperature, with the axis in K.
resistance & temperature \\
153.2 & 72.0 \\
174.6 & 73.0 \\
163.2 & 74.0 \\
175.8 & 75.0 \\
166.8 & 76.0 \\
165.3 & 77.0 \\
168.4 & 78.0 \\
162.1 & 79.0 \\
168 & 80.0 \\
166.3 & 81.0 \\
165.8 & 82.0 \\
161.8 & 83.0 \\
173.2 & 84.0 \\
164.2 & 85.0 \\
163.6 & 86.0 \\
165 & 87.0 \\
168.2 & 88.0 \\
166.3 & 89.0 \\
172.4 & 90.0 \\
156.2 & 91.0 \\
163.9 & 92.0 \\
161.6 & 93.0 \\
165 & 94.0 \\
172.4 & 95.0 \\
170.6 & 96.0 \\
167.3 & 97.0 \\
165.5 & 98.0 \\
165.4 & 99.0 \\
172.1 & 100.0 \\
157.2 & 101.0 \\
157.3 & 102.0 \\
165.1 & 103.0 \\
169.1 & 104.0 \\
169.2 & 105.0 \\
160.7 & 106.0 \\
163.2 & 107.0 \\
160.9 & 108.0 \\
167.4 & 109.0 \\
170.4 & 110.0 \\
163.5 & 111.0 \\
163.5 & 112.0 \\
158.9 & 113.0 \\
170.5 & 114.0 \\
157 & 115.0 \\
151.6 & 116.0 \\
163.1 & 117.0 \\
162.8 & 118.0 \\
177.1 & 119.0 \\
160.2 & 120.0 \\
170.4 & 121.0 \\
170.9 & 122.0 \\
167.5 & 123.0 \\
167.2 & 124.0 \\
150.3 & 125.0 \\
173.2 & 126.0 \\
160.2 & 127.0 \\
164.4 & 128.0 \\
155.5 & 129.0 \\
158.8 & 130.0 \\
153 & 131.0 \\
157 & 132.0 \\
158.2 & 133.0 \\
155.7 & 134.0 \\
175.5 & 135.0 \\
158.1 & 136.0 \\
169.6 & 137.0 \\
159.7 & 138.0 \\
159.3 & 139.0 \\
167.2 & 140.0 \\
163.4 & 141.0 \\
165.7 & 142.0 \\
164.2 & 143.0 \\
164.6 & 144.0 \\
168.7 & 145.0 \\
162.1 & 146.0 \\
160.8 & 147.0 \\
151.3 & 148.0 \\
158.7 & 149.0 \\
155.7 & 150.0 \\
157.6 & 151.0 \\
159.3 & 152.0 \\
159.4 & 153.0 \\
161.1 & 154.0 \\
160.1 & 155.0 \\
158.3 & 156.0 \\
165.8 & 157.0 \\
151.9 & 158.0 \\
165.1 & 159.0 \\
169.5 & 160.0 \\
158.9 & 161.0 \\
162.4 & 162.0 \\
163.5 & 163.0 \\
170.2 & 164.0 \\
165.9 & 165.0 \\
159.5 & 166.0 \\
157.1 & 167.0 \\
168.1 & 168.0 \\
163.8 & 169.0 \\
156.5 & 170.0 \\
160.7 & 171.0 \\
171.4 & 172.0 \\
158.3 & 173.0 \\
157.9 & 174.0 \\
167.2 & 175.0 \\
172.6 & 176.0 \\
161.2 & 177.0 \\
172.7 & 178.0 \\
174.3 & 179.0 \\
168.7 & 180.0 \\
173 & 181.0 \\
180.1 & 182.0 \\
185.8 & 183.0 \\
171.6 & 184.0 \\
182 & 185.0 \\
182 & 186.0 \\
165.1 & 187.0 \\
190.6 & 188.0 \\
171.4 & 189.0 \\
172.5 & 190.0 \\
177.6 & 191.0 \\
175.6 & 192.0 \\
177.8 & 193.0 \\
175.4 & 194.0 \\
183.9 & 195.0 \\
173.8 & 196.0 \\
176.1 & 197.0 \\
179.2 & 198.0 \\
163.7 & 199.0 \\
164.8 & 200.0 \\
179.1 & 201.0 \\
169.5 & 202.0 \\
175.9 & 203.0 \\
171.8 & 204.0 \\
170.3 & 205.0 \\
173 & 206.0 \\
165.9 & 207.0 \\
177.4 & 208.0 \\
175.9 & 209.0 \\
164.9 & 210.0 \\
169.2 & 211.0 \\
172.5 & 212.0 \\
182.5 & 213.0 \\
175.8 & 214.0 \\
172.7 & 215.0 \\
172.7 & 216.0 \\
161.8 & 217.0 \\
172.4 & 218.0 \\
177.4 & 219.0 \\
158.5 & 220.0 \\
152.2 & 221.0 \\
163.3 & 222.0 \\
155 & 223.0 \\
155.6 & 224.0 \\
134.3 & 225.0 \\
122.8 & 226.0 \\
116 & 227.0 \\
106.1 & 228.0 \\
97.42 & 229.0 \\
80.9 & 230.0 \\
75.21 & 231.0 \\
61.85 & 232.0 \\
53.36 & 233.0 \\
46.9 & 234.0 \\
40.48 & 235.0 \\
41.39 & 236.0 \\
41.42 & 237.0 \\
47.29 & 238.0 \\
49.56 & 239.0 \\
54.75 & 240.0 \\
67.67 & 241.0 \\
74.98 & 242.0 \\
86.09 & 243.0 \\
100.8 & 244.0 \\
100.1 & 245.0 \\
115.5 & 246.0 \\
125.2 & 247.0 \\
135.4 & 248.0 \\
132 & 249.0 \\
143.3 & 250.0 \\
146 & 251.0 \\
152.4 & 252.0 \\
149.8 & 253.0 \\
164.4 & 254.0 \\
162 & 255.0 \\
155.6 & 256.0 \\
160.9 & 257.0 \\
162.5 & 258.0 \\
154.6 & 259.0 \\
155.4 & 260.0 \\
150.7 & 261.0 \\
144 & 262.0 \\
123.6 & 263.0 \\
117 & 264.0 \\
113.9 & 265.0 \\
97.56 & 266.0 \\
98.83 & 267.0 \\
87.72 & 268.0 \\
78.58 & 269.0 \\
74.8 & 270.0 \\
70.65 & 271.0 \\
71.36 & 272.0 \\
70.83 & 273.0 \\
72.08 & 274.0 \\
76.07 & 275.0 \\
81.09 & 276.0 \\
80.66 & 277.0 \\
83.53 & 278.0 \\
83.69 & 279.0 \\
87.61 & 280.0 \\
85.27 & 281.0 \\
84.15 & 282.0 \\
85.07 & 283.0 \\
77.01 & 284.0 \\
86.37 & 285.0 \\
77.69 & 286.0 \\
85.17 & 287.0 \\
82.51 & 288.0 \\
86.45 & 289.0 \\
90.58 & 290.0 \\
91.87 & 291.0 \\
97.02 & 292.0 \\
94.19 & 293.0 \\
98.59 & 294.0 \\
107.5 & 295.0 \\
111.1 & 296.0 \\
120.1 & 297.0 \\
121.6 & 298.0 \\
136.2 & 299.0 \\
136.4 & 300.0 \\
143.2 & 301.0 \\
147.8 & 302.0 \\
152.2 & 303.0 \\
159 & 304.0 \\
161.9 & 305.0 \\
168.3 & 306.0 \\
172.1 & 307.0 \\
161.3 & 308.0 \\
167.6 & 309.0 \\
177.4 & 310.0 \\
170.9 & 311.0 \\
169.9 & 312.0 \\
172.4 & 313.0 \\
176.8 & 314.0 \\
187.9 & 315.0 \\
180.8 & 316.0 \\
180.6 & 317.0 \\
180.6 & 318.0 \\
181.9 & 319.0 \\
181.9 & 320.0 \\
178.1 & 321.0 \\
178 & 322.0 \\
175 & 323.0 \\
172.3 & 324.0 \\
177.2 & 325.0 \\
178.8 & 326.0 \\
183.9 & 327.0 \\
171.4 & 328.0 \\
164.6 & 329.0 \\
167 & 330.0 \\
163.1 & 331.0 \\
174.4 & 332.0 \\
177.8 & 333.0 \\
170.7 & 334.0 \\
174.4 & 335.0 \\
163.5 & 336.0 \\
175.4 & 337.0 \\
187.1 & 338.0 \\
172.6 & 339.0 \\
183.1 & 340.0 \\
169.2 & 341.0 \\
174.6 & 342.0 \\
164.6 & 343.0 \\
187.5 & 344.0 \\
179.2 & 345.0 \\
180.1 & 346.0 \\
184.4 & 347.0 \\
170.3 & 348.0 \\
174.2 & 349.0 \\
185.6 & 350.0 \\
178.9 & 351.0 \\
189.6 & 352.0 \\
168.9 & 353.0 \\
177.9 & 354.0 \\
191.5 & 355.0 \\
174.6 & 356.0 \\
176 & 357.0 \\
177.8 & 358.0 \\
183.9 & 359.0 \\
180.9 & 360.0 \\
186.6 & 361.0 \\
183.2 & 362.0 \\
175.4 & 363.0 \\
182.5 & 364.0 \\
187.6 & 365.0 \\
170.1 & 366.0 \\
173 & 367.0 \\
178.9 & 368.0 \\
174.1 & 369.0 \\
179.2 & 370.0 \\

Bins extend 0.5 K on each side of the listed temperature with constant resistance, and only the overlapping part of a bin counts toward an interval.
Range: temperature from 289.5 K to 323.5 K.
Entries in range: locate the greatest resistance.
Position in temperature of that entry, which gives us 315.0 K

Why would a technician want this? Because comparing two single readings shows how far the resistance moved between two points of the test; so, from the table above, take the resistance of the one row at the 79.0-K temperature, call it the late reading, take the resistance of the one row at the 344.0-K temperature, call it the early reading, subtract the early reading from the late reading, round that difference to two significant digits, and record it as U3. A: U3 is -25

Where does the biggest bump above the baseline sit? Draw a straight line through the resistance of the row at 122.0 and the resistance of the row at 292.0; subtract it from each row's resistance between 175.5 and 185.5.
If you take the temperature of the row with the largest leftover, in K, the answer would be 183.0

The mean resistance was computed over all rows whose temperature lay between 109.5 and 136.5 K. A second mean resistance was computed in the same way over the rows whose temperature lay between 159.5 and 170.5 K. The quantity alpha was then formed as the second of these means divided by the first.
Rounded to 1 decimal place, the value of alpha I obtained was 1.0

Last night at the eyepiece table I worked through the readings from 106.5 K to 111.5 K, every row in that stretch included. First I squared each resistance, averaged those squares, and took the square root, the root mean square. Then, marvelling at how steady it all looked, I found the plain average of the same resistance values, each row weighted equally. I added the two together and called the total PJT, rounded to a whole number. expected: 330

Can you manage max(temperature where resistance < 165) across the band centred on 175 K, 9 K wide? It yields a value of 177.0 K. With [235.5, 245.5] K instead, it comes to 245.0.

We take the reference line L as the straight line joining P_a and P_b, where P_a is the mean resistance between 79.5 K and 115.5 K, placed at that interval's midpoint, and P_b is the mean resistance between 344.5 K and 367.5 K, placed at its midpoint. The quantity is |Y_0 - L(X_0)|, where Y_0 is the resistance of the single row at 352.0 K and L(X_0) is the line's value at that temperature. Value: 10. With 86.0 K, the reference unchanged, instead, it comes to 1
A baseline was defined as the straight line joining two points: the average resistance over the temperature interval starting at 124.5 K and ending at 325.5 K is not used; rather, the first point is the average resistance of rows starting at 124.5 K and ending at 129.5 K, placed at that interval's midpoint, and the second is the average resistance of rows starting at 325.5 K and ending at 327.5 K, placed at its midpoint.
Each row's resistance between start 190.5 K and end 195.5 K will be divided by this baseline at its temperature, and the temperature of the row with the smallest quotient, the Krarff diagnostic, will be 194.0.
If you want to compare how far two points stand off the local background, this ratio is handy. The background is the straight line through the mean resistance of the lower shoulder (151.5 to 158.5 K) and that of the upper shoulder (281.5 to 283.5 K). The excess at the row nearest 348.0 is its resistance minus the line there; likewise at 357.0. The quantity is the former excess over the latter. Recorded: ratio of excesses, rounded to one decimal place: 0.9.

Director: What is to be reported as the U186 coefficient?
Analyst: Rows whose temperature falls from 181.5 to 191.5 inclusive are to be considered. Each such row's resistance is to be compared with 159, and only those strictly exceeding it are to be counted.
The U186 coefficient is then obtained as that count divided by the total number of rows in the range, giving 1.0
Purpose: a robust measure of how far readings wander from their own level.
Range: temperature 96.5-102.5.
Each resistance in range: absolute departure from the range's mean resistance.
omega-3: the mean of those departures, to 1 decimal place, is 4.6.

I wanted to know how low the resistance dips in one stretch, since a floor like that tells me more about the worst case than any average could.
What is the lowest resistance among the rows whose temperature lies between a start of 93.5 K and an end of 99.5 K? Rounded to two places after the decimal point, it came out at 165.00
